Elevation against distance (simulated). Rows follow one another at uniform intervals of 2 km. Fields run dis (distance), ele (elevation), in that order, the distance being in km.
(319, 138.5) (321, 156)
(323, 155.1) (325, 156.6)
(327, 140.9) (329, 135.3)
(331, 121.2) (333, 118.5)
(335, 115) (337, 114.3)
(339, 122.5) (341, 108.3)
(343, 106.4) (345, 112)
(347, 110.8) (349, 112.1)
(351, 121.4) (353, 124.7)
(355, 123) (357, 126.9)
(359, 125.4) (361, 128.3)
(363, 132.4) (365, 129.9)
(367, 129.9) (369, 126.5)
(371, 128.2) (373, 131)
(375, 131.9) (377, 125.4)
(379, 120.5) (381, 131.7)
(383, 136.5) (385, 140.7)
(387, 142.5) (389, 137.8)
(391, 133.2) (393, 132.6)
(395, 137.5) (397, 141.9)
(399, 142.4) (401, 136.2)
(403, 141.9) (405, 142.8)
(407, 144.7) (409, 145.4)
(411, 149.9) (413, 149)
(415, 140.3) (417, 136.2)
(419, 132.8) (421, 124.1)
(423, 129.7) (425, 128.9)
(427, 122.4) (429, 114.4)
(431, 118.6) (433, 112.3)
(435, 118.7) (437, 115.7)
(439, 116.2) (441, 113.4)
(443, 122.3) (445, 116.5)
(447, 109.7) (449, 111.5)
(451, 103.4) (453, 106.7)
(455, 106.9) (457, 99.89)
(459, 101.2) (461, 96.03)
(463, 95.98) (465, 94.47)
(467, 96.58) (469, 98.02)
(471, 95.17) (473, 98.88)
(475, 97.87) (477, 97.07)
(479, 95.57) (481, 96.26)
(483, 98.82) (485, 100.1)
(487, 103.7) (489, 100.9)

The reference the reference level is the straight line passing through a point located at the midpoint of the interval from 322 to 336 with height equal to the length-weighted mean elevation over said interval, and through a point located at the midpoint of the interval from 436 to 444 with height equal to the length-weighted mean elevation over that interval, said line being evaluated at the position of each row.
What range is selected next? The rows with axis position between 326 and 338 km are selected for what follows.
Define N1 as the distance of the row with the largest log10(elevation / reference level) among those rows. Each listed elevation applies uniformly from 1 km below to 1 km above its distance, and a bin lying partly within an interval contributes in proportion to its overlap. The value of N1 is 327 km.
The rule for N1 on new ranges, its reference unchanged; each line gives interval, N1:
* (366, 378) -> 375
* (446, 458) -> 449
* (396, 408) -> 407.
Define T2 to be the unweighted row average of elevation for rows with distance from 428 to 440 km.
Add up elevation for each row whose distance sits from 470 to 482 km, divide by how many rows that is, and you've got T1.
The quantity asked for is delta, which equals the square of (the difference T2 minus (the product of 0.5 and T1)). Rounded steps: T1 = 97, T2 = 116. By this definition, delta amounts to 4567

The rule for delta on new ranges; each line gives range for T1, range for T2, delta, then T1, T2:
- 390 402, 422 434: 2746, 137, 121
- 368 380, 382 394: 5416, 127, 137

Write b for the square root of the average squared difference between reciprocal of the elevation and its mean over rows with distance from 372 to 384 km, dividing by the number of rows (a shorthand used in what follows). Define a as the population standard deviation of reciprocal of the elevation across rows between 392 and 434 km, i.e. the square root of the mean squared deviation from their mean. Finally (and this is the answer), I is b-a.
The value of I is -0.0003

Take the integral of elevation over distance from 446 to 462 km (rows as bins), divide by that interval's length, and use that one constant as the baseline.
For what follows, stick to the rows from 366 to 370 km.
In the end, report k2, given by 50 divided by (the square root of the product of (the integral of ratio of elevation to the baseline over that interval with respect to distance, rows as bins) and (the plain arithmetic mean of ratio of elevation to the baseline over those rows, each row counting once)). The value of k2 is 20.4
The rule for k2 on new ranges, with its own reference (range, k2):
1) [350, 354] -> 21.2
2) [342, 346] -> 23.9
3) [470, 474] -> 26.9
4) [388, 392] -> 19.3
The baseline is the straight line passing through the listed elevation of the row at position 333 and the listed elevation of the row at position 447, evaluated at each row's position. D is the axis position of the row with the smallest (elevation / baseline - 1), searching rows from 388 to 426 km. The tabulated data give 421 km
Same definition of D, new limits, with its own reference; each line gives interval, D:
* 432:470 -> 465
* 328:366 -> 343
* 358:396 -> 379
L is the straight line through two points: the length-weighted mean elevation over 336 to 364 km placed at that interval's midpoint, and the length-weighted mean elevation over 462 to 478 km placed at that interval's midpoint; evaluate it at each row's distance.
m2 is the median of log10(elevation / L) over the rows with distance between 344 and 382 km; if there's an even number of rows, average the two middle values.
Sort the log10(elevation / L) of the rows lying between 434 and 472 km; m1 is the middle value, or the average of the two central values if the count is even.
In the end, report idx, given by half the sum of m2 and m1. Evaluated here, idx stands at 0.03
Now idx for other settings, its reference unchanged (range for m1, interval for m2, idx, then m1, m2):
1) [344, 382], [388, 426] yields 0.07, 0.039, 0.11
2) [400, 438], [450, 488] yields 0.05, 0.094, 0.01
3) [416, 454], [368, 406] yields 0.07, 0.057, 0.08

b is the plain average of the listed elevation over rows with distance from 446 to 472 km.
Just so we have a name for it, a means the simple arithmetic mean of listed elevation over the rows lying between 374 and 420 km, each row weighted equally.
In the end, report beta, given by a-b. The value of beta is 37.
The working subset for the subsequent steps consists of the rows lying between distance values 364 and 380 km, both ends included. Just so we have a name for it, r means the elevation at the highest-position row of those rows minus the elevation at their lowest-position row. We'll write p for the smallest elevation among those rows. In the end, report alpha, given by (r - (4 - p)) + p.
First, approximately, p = 120.5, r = -9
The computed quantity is 228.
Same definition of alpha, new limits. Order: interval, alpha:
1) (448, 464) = 172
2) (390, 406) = 271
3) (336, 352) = 216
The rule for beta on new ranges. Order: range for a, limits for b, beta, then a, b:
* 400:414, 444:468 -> 41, 144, 103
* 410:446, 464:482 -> 29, 126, 97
